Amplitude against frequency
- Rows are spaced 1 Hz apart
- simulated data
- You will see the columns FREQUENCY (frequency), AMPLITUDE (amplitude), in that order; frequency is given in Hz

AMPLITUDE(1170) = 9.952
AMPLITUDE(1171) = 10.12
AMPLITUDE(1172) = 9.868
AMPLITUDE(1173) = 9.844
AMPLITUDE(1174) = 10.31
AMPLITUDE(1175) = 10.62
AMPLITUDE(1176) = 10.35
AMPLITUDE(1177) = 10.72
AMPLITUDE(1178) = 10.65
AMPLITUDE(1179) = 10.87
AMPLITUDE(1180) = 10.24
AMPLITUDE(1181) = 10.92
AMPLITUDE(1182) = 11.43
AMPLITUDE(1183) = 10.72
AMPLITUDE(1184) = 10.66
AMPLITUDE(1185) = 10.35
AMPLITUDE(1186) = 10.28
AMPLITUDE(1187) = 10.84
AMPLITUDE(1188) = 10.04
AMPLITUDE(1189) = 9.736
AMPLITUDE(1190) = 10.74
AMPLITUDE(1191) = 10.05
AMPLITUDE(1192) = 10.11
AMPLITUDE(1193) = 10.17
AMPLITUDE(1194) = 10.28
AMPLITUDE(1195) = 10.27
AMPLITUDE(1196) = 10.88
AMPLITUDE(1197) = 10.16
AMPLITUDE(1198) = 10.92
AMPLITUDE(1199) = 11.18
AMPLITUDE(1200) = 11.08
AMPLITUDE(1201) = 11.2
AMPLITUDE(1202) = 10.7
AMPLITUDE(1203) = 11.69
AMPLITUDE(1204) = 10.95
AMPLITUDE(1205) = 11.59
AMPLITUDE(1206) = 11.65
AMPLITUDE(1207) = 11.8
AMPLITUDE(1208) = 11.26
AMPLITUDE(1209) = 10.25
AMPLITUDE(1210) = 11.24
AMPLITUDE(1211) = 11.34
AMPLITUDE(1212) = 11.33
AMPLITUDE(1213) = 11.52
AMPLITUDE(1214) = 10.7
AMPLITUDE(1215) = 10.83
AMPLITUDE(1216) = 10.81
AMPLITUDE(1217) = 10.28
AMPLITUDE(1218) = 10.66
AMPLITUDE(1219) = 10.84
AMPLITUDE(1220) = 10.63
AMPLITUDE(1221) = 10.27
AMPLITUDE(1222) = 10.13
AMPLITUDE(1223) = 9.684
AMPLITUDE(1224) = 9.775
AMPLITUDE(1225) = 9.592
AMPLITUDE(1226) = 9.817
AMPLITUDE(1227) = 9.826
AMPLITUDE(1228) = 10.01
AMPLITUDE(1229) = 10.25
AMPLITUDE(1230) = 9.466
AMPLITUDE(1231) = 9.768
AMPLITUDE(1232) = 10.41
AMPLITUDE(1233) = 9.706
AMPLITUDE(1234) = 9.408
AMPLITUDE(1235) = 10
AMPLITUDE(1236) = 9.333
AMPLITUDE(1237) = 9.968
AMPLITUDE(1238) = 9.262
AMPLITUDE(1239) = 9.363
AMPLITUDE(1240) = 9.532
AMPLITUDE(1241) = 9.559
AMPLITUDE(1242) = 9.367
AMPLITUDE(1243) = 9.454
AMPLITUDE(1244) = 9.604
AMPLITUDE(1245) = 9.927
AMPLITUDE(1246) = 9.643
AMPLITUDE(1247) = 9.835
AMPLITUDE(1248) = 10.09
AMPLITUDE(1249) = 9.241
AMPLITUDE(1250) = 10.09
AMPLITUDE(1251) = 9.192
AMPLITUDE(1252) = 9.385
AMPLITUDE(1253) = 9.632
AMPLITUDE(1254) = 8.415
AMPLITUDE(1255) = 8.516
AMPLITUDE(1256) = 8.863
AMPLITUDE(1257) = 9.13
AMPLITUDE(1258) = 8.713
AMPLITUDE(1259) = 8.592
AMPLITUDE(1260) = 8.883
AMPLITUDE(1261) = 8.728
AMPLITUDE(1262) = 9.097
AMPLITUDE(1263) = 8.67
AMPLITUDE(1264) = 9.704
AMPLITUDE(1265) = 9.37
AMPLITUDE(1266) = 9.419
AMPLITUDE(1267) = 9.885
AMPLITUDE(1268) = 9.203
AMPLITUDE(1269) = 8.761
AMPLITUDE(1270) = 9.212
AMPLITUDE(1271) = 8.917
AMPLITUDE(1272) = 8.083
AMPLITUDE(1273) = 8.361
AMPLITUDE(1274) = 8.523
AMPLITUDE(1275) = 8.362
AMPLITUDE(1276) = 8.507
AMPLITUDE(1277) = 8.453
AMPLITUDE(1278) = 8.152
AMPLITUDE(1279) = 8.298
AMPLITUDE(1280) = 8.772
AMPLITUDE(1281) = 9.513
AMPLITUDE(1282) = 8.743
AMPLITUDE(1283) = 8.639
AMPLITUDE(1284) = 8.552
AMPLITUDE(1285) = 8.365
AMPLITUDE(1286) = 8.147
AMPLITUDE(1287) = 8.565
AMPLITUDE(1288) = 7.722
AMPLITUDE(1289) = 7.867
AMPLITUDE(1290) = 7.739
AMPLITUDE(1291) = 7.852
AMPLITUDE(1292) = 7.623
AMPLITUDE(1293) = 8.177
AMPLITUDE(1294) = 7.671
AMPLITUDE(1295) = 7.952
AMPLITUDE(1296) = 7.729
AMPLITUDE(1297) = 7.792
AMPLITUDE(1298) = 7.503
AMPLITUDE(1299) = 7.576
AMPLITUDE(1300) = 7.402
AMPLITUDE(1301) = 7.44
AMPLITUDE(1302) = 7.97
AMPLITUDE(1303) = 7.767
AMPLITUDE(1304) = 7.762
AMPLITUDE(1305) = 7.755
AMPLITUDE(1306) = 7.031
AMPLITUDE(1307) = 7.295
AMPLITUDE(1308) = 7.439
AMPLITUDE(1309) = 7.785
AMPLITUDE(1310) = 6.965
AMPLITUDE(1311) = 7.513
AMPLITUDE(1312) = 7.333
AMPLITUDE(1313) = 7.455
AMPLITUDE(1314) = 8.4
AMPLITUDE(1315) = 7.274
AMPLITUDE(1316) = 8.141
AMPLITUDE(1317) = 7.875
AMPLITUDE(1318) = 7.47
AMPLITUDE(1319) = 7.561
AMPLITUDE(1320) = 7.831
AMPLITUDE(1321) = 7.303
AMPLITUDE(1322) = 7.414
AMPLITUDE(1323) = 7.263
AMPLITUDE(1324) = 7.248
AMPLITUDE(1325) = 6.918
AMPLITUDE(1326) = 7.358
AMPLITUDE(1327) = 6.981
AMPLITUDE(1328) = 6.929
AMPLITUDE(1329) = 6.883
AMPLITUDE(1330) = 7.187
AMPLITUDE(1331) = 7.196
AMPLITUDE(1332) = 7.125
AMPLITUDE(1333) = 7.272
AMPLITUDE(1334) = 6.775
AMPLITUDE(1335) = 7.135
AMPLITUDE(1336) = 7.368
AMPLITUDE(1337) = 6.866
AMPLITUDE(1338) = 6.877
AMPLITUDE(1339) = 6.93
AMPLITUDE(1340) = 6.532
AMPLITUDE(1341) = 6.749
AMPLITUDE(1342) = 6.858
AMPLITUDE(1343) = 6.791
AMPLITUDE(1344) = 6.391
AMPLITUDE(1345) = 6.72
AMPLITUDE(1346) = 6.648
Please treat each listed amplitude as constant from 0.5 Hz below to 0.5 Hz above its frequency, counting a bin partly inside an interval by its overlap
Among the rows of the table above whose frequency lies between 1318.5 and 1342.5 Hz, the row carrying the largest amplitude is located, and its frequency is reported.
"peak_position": 1320 Hz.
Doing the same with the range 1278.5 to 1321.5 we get 1281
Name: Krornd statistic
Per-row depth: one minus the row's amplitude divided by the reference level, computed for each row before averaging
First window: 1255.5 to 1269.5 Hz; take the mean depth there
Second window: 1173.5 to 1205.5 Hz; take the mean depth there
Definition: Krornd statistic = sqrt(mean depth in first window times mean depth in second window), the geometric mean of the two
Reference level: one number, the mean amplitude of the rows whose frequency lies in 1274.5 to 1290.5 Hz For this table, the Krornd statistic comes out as 0.15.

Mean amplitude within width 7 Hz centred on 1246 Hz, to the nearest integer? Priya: 10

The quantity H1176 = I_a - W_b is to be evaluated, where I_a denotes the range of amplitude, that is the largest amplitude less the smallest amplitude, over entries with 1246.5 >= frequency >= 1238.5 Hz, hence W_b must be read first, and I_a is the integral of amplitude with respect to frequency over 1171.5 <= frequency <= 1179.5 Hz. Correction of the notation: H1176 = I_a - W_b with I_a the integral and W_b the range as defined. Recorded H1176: 83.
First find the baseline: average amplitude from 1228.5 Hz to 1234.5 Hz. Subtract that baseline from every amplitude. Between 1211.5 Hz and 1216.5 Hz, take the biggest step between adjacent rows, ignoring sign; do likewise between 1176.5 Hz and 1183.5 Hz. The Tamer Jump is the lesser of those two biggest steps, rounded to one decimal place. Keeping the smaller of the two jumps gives 0.7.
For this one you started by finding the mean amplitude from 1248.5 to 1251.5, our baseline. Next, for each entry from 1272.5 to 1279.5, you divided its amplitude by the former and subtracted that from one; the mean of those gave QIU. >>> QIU 0.12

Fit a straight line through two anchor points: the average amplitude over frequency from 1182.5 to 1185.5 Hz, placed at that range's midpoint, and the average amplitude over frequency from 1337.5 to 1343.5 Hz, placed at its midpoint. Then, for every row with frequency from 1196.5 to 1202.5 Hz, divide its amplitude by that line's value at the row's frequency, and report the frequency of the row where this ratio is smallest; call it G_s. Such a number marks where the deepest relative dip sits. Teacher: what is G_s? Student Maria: 1197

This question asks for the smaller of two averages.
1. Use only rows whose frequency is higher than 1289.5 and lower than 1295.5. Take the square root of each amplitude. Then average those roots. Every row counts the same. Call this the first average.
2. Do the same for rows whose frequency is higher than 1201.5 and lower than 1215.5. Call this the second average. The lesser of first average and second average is 2.80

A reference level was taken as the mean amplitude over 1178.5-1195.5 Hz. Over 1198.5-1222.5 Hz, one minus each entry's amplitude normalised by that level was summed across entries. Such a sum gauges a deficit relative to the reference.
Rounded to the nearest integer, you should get -1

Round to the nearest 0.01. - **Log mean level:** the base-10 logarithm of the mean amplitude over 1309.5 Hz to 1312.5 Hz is 0.86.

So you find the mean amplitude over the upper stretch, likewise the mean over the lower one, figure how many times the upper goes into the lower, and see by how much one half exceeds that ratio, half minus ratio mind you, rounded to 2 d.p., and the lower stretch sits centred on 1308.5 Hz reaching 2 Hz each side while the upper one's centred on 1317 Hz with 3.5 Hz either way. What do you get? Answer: -0.45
